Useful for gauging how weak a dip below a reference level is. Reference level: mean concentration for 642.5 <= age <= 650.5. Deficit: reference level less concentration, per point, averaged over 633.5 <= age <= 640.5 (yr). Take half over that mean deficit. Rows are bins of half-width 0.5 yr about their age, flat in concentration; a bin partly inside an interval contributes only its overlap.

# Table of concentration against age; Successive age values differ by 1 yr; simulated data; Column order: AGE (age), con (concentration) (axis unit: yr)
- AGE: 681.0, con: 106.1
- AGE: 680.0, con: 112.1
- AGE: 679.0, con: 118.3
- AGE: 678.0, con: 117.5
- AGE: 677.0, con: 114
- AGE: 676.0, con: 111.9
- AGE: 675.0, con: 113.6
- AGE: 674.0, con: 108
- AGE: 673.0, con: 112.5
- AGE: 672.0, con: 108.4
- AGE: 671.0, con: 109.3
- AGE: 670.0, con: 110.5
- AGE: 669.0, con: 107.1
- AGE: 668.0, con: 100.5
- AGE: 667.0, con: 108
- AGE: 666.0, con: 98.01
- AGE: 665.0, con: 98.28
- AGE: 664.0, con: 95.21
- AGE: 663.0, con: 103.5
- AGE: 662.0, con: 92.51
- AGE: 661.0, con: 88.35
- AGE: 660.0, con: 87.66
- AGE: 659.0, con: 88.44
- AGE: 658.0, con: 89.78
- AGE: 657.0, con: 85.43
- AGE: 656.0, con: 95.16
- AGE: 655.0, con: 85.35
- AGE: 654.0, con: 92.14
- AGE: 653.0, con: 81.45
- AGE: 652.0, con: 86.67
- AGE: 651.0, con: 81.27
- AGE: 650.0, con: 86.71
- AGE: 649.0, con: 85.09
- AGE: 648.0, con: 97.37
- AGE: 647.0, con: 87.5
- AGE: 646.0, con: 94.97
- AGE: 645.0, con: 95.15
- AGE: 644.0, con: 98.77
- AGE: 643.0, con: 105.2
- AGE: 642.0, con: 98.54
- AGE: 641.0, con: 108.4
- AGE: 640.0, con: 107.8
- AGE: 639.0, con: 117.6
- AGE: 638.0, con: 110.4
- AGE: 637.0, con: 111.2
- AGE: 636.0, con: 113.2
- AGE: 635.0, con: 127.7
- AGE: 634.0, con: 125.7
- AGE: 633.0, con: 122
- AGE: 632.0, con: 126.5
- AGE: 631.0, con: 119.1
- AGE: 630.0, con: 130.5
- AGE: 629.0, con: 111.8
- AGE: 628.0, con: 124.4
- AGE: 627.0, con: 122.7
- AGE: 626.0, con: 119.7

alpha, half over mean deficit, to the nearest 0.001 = -0.022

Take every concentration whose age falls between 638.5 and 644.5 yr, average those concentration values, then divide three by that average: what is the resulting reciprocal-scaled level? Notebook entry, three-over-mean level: 0.028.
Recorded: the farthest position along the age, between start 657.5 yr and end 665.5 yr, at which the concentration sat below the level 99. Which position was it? 665.0 yr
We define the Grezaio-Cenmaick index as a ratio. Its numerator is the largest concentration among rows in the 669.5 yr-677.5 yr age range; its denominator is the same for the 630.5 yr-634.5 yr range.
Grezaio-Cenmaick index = 0.90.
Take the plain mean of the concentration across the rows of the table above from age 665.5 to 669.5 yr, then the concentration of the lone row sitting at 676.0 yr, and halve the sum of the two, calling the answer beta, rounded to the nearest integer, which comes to 108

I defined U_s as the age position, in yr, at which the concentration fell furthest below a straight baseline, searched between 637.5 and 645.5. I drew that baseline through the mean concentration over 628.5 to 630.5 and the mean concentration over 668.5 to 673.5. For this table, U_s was 645.0 yr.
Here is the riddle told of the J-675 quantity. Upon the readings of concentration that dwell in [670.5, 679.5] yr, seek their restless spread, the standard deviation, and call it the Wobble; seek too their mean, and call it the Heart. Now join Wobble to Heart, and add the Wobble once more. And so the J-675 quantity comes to 120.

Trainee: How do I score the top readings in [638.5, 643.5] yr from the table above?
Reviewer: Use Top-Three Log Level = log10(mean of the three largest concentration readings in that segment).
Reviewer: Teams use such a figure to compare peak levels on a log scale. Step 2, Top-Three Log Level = 2.05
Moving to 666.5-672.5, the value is 2.04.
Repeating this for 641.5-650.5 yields 2.00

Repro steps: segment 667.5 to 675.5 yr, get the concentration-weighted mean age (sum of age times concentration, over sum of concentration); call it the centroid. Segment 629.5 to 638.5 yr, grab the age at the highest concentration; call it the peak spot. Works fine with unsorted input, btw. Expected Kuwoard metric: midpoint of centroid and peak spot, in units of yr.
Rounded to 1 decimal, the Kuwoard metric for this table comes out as 650.8 yr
